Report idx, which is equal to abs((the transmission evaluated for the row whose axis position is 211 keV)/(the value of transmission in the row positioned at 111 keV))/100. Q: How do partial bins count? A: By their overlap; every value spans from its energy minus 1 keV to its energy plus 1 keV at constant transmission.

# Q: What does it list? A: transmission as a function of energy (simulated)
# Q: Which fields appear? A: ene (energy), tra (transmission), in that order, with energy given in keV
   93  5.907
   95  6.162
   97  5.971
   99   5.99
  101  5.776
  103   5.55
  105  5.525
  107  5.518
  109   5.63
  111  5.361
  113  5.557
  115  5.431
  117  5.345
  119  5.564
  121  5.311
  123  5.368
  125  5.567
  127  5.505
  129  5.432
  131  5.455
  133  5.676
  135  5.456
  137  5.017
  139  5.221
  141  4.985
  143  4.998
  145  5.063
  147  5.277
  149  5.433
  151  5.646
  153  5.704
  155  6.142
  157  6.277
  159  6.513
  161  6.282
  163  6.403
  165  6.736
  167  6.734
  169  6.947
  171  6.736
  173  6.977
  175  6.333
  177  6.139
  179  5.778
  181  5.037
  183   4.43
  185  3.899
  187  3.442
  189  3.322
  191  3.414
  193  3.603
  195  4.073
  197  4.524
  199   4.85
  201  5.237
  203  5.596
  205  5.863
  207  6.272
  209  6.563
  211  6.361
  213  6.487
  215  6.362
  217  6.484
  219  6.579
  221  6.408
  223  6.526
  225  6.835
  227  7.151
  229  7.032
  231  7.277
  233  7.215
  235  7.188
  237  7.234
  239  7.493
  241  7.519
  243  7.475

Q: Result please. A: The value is 0.012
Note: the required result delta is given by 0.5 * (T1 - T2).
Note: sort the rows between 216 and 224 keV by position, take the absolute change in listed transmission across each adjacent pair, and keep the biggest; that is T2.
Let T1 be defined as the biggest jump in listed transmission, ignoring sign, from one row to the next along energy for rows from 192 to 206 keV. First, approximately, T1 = 0.47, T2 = 0.17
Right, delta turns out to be 0.15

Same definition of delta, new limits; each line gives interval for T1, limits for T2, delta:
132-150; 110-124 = 0.09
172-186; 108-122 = 0.24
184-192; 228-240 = 0.10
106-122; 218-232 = -0.02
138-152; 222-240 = -0.04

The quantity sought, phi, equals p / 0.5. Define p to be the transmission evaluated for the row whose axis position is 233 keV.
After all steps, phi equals 14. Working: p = 7.215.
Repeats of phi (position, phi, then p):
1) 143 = 10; 4.998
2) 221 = 13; 6.408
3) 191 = 7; 3.414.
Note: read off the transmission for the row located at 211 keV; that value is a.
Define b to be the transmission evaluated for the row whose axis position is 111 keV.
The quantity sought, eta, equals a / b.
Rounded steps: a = 6.361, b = 5.361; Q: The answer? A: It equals 1.19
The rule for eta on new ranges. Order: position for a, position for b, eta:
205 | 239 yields 0.78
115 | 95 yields 0.88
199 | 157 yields 0.77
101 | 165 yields 0.86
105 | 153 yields 0.97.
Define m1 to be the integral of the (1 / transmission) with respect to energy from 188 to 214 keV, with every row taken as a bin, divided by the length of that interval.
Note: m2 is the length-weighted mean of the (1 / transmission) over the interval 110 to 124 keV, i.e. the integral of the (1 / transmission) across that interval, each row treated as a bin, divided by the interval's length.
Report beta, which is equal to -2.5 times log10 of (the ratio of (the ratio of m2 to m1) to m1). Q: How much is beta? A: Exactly -1.57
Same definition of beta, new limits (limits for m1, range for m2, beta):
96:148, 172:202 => -2.05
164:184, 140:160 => -2.05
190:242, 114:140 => -2.01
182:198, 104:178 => -1.00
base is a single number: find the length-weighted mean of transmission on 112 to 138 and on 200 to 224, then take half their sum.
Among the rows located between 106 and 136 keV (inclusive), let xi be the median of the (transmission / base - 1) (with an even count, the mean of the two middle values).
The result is -0.06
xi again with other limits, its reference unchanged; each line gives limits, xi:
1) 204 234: 0.12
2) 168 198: -0.22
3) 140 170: 0.05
